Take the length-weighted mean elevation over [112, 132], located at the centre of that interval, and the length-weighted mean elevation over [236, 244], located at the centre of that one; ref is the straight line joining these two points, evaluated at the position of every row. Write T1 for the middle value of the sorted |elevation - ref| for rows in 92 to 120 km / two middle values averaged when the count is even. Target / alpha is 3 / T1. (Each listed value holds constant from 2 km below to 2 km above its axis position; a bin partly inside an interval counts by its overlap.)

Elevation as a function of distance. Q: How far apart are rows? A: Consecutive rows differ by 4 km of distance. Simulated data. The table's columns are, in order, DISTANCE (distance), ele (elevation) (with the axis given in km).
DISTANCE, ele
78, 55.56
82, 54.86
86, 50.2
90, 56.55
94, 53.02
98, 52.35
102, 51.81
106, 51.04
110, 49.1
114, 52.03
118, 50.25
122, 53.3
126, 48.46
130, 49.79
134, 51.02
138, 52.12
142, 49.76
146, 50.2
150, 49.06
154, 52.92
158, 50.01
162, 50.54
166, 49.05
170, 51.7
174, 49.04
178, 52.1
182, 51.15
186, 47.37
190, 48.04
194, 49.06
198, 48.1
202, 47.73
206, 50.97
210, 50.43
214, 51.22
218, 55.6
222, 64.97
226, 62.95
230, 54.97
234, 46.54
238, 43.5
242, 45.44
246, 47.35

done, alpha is 4.1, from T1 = 0.7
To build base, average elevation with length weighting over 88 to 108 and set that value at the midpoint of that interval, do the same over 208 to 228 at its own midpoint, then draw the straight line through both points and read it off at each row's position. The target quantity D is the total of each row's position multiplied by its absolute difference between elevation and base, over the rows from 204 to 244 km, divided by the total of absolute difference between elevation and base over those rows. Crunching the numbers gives 228.0 km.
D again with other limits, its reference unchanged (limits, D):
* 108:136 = 122.8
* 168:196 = 183.7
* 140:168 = 154.5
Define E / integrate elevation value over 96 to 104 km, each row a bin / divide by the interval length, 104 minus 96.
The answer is 52.1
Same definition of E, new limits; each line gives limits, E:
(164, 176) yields 49.9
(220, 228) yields 64.0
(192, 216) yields 49.6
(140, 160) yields 50.4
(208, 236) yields 55.2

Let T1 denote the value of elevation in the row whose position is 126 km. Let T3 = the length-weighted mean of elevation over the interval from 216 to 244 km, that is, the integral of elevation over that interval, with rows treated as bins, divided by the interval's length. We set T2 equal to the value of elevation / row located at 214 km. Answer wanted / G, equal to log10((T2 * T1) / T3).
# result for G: 1.67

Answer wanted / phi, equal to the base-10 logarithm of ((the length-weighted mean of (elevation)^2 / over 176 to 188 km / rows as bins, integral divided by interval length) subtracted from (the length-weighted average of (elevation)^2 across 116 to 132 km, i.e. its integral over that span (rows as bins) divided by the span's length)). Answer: 1.37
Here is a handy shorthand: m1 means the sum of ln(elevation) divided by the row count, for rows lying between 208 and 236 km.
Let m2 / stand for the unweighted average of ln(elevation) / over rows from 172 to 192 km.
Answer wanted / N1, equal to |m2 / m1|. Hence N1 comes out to 0.97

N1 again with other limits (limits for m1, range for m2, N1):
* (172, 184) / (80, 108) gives 1.01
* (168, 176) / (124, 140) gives 1.00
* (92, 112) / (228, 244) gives 0.98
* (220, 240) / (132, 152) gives 0.98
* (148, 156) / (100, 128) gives 1.00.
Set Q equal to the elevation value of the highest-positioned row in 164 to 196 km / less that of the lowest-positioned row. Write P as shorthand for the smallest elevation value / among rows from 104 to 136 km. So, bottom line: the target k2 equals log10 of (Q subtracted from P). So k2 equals 1.69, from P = 48.46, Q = 0.0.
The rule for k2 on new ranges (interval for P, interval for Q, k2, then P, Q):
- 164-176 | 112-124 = 1.68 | 49.04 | 1.3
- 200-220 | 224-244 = 1.81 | 47.73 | -17.5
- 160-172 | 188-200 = 1.69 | 49.05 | 0.1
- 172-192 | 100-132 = 1.69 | 47.37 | -2.0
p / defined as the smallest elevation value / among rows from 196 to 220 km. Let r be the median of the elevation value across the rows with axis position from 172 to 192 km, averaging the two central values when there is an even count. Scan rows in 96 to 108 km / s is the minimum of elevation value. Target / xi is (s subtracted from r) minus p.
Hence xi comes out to -49.7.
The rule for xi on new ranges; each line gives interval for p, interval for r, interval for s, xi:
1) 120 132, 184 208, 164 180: -49.4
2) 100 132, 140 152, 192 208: -46.4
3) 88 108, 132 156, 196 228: -48.2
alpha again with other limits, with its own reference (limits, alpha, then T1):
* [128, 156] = 4.2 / 0.7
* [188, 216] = 1.4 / 2.1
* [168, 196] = 1.4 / 2.1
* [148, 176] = 2.6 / 1.2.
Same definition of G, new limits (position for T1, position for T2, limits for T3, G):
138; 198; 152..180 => 1.69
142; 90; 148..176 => 1.75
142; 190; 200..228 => 1.64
